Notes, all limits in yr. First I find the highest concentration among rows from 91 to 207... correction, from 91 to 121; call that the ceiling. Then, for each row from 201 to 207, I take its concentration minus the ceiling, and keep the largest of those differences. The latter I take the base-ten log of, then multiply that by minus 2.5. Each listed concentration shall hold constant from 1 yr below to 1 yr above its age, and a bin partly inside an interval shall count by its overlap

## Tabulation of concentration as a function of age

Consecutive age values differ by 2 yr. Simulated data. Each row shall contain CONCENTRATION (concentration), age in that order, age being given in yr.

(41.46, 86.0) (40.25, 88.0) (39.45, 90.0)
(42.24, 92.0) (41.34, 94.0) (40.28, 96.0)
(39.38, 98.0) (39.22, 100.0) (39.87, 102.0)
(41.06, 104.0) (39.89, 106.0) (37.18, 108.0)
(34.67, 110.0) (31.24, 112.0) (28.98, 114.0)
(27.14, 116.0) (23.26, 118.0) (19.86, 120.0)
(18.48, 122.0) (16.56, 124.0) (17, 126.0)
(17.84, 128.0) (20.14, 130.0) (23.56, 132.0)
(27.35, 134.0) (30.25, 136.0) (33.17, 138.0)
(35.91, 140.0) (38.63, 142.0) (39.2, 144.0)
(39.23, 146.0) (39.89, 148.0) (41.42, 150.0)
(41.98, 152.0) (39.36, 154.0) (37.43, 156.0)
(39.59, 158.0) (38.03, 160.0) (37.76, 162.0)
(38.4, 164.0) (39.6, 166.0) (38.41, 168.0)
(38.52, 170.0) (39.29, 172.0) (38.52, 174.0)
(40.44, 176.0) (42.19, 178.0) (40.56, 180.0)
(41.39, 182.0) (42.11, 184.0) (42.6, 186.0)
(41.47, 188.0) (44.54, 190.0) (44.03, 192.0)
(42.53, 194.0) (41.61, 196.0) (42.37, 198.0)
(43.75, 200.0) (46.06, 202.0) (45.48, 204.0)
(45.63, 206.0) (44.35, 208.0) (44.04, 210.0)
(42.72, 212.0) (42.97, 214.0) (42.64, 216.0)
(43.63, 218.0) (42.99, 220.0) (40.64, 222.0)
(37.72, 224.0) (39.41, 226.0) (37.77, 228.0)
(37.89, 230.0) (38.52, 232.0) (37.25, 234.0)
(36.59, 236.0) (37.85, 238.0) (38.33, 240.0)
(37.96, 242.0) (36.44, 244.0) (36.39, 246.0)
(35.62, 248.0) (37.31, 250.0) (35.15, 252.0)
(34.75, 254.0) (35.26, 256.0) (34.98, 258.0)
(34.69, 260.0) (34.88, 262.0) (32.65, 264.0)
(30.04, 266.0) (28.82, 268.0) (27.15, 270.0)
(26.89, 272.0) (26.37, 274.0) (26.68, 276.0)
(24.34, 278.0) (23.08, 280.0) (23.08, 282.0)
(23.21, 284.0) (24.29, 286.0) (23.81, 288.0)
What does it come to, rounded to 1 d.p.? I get -1.5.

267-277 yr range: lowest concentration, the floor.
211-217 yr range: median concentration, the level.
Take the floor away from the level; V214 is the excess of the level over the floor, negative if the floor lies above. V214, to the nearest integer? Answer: 16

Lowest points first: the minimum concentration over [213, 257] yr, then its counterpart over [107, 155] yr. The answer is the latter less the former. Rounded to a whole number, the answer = -18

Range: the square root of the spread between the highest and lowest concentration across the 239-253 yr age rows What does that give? 1.8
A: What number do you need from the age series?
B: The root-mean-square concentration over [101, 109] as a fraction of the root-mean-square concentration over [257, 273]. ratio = 1.26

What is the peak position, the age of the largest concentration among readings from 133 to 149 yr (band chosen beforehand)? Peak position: 148.0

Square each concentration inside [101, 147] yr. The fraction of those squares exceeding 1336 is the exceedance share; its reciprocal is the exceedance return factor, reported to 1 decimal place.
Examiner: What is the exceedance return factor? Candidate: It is 3.3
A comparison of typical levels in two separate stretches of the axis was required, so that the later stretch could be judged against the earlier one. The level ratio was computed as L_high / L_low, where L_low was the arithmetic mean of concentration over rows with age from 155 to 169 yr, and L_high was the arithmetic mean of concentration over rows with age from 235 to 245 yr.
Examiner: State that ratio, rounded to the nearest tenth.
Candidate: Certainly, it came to 1.0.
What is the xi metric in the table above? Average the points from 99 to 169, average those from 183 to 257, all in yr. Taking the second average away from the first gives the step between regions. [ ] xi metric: -8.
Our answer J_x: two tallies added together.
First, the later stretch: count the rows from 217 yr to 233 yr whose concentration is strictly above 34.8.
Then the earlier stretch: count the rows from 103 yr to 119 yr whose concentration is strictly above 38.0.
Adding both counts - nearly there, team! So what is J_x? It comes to 10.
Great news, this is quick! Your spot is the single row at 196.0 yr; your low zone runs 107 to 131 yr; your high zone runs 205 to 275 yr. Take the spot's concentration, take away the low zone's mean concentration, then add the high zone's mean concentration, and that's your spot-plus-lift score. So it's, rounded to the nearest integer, 54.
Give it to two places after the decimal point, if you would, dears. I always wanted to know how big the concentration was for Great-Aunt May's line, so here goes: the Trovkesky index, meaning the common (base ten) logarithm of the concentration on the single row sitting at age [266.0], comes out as 1.48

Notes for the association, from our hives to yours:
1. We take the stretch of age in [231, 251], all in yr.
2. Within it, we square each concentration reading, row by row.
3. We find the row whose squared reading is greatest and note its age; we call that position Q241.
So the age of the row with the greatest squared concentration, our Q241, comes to 232.0 yr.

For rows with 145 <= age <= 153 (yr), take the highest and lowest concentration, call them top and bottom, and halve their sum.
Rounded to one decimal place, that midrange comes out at 40.6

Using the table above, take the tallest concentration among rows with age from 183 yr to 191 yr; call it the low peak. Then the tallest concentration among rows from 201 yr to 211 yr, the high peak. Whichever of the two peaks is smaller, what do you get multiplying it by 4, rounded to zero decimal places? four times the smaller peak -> 178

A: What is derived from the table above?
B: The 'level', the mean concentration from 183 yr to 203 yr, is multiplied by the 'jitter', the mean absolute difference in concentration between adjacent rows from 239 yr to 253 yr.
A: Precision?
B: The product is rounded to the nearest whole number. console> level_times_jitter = 47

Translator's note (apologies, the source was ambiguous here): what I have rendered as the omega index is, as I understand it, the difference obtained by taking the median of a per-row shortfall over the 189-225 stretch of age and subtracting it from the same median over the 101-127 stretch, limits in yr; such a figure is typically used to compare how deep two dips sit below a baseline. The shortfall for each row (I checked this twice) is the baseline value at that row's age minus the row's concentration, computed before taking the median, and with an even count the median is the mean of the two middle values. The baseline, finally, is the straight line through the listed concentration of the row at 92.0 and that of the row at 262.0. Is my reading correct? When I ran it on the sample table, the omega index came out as 18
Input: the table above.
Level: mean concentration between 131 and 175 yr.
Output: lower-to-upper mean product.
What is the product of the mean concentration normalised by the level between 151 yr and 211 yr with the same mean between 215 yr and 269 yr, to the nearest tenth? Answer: 1.1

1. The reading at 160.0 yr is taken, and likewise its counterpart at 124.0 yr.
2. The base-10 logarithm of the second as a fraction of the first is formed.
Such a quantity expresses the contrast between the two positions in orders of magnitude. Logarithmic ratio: -0.36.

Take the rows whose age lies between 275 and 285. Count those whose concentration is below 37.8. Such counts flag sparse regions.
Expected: 5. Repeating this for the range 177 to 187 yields 0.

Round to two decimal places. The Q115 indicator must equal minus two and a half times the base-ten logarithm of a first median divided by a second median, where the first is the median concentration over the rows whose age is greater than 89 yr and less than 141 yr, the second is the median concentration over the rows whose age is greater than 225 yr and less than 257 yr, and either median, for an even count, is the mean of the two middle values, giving 0.16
